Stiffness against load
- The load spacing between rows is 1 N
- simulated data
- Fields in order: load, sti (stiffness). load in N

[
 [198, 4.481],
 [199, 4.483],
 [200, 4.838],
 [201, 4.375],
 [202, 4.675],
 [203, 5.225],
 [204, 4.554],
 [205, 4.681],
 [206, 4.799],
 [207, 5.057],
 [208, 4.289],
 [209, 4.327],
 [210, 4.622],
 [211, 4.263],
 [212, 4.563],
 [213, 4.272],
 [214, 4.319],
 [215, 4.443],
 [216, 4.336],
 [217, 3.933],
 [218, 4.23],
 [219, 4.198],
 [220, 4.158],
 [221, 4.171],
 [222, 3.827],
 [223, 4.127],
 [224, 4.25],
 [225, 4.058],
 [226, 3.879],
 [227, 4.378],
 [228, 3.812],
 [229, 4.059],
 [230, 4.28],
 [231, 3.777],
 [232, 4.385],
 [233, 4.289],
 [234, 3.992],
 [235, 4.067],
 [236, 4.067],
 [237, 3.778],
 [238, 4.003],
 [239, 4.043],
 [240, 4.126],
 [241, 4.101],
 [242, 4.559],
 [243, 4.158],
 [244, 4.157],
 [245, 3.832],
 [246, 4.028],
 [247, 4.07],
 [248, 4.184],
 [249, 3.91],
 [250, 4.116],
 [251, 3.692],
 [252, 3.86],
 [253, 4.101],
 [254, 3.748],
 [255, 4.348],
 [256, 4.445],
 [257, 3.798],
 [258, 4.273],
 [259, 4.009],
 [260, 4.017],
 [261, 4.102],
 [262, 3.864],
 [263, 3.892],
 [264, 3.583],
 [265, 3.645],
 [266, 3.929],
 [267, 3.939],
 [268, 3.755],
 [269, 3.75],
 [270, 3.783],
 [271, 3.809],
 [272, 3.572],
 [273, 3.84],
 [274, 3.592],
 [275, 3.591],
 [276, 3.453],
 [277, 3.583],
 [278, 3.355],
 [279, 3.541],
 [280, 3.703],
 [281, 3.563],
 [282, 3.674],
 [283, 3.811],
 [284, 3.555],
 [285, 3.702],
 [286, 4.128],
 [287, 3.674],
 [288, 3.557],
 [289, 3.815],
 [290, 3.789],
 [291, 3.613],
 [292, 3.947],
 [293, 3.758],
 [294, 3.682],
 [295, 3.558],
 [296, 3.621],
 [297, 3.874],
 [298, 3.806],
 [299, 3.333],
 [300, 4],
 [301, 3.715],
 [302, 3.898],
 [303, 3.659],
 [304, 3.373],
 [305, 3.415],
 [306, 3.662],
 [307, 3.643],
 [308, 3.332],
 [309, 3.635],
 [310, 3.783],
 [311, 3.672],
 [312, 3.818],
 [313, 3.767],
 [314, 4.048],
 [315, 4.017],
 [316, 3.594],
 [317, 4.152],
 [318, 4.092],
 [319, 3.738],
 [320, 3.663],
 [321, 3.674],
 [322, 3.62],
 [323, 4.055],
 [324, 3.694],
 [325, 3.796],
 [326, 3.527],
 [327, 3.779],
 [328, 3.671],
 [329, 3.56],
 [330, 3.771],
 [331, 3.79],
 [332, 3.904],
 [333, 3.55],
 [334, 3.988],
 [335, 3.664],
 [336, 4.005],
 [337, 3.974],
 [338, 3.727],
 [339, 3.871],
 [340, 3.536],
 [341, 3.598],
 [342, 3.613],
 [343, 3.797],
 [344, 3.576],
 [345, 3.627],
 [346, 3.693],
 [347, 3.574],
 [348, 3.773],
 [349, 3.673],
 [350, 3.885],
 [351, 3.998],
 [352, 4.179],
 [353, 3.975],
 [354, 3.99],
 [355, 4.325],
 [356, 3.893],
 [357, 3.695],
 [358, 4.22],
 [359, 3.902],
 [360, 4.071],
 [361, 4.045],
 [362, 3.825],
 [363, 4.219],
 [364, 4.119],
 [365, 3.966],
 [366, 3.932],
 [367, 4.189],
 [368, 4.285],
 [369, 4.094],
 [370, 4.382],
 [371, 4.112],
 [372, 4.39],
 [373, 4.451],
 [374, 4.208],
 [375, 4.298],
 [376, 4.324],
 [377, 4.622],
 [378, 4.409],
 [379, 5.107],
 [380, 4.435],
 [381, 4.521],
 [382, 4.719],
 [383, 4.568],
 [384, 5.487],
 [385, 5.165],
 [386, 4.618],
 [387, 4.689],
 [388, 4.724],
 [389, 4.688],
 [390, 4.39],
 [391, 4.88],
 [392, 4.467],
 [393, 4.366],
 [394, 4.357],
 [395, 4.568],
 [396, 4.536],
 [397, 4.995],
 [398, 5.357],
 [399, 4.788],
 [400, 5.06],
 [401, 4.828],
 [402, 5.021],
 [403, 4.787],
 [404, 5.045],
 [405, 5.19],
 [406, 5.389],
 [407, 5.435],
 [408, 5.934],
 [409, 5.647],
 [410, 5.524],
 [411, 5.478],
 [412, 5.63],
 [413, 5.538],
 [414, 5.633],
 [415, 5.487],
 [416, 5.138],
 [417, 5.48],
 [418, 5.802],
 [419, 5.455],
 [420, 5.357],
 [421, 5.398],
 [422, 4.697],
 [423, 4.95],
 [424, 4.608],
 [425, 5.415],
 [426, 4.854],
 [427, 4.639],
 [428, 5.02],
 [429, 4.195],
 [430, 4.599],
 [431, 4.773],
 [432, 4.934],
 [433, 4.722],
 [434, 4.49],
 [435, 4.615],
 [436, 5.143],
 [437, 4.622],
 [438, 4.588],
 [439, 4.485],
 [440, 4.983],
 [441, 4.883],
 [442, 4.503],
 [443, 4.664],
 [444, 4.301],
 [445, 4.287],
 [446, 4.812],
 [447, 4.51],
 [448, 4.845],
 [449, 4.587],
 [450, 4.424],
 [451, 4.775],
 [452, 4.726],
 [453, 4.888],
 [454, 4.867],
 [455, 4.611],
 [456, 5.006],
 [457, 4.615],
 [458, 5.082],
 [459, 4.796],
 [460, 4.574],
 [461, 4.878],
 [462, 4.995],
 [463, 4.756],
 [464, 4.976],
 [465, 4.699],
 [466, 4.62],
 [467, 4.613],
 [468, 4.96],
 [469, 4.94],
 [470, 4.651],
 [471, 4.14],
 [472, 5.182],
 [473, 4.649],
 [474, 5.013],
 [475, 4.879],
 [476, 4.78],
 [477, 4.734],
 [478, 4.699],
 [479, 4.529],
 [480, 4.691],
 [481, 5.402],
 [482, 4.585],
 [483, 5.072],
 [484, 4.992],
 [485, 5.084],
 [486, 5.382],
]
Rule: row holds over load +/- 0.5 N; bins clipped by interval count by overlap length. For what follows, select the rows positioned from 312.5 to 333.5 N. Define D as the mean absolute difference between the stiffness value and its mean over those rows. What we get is 0.15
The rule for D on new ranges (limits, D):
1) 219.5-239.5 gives 0.15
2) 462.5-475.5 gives 0.20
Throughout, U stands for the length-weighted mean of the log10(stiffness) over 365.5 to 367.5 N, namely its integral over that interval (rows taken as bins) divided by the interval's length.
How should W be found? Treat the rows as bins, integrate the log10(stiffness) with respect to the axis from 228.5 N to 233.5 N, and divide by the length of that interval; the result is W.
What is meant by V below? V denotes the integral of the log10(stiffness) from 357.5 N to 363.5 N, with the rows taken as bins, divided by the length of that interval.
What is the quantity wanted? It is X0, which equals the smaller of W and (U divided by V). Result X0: 0.618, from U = 0.61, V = 0.61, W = 0.62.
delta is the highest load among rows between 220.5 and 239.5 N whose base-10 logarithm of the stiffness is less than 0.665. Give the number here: 239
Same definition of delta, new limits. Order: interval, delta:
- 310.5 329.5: 329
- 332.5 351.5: 351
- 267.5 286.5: 286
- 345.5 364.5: 364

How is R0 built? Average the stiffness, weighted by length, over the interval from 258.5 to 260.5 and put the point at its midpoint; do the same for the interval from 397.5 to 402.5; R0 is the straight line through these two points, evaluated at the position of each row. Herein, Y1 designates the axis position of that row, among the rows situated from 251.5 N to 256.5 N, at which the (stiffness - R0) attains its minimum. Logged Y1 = 254 N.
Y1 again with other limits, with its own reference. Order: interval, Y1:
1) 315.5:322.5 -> 322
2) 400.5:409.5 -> 403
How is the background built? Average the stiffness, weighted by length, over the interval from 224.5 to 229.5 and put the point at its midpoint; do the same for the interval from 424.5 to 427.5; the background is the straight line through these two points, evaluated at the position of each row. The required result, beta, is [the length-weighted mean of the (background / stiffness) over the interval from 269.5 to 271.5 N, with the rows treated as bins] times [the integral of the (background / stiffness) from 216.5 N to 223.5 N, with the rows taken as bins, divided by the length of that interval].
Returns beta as 1.09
